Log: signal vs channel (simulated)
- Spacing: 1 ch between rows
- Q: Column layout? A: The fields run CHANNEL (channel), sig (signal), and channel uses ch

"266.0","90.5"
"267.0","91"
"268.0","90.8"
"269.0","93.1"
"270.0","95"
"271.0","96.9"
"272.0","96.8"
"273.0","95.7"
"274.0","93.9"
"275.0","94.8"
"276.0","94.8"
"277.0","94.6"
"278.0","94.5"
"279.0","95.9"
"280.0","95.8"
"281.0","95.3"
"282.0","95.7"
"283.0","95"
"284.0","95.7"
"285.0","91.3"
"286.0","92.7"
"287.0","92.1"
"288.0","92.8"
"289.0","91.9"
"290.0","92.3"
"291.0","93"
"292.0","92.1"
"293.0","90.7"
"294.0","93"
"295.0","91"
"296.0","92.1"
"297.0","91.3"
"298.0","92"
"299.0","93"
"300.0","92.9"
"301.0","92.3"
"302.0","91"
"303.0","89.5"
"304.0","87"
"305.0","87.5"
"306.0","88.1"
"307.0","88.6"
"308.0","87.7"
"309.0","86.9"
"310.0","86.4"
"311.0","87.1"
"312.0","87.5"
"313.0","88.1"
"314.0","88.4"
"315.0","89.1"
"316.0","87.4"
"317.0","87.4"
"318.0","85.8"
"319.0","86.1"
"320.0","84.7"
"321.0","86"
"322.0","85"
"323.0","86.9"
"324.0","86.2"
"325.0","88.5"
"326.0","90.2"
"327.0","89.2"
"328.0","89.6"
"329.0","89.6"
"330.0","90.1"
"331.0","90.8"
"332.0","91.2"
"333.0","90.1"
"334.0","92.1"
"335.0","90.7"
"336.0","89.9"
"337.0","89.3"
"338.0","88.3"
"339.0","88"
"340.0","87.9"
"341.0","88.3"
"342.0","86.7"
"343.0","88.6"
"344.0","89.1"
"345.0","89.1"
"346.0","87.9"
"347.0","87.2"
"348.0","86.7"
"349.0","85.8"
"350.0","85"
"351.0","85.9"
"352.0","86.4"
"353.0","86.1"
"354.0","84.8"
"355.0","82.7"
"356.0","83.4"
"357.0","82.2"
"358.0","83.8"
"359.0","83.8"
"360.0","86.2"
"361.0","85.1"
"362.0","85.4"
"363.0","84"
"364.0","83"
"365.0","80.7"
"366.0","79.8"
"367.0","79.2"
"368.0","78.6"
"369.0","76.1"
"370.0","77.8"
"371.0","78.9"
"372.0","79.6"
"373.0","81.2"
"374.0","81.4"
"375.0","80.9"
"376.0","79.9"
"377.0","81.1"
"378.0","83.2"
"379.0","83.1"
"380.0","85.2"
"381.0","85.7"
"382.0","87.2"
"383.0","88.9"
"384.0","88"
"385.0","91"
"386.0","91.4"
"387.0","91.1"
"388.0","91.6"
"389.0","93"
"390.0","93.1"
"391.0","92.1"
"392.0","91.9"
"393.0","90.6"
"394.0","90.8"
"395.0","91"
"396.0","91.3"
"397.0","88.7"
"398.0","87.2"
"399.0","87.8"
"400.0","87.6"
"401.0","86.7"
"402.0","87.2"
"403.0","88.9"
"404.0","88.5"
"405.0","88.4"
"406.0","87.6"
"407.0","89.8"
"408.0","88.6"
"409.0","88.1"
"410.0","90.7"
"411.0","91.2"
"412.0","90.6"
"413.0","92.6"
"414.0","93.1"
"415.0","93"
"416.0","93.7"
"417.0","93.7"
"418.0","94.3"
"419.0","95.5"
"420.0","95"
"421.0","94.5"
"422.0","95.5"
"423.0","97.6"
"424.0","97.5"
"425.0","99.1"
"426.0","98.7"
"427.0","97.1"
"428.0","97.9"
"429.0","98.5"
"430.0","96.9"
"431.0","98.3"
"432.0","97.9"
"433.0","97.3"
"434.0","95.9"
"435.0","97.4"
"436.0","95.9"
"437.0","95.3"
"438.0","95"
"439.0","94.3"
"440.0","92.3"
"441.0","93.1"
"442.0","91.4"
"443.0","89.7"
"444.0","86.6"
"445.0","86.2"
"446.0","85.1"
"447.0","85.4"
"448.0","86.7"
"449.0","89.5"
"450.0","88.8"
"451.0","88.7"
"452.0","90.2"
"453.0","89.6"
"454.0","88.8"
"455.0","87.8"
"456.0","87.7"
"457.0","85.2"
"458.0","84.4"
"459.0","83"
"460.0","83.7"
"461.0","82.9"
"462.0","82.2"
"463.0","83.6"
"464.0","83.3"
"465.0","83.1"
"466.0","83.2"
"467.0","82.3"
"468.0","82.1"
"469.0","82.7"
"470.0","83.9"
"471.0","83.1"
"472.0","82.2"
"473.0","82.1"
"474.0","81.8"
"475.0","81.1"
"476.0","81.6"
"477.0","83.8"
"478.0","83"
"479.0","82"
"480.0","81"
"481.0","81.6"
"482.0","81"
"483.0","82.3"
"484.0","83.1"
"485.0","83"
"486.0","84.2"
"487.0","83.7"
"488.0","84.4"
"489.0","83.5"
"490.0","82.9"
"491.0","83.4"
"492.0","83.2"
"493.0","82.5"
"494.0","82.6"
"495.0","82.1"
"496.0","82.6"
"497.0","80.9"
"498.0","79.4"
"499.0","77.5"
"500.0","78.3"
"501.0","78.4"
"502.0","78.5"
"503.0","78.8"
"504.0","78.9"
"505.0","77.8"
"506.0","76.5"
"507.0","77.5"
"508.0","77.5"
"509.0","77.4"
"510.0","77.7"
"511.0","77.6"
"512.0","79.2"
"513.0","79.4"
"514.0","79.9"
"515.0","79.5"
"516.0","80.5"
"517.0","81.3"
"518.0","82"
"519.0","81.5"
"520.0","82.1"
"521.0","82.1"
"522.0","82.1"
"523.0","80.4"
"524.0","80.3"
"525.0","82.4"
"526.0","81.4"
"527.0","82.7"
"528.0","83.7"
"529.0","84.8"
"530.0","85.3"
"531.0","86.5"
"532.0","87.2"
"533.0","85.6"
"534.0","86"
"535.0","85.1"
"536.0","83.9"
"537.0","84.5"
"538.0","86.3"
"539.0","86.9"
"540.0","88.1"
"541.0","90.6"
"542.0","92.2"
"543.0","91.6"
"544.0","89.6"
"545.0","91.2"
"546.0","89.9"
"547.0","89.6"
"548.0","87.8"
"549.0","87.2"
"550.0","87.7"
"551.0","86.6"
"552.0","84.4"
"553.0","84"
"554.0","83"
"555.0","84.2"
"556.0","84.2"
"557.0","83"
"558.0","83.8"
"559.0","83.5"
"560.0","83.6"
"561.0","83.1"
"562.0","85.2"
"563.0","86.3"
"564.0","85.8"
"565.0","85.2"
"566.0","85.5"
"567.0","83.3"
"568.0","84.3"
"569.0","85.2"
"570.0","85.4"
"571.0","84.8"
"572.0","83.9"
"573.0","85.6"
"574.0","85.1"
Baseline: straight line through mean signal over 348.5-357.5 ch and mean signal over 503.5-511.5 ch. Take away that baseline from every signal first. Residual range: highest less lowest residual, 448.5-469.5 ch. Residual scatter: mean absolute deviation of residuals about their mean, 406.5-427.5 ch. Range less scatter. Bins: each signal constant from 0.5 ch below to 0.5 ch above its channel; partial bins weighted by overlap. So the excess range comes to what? 4.8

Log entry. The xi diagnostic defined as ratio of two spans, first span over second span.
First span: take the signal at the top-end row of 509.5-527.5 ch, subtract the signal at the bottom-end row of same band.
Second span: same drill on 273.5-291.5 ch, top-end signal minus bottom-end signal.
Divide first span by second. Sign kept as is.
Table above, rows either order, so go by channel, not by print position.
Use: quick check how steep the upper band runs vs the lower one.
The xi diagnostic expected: -5.6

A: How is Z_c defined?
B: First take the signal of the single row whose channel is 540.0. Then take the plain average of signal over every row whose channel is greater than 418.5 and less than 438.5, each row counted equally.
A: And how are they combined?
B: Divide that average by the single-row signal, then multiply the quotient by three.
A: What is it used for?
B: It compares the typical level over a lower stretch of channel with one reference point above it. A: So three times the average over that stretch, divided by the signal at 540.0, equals 3.3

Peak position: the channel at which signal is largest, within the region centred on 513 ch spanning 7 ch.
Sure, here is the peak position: 516.0 ch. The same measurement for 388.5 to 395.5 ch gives 390.0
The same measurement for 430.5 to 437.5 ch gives 431.0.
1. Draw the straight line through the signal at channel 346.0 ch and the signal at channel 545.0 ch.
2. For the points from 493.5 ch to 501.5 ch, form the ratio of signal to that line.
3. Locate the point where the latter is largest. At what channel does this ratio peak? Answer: 494.0 ch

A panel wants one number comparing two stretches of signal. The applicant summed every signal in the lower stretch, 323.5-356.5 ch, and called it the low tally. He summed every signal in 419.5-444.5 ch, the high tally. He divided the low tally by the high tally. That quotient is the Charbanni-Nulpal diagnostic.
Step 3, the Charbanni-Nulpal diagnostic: 1.2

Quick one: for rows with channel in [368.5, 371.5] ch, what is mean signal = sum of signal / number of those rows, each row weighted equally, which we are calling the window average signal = 78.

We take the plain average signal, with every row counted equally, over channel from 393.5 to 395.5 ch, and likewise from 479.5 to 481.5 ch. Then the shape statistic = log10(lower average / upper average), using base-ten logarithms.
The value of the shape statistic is 0.048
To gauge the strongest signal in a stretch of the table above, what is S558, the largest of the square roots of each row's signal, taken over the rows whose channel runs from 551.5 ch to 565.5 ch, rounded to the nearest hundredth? 9.29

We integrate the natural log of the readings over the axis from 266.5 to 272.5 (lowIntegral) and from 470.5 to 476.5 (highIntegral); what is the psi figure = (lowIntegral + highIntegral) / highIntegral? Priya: 2.03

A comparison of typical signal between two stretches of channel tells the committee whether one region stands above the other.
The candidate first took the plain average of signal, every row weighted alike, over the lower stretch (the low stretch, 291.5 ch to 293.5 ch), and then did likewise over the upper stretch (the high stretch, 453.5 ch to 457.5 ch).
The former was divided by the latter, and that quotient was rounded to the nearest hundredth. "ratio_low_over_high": 1.05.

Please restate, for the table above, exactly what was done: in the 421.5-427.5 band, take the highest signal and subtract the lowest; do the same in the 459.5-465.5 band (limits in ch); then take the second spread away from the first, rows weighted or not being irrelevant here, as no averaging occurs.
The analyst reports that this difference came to 2.1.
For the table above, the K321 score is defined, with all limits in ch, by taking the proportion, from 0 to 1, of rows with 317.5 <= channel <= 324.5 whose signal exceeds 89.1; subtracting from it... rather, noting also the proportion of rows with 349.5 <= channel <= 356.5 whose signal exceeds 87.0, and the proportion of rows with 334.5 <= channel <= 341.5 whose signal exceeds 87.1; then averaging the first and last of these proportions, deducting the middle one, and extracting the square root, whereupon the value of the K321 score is 0.707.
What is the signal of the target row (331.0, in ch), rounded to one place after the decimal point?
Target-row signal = 90.8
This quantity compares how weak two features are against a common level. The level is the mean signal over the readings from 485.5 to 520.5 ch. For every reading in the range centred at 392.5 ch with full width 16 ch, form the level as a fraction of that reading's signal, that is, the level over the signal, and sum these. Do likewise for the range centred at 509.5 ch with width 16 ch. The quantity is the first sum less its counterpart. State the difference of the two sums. -2.2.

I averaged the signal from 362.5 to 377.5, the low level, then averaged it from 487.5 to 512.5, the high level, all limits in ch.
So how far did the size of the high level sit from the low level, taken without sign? 0.2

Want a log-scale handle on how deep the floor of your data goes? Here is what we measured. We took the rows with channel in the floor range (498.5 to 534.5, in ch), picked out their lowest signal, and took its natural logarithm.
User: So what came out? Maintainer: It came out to 4.34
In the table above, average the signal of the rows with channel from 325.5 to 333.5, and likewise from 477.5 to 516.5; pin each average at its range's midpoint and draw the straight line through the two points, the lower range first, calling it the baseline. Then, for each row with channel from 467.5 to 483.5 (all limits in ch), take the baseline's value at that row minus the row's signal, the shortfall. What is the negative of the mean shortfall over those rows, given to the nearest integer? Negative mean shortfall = 0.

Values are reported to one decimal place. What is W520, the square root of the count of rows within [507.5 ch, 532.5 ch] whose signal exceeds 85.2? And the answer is 1.7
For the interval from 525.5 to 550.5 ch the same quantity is 4.2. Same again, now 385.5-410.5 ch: 5.0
